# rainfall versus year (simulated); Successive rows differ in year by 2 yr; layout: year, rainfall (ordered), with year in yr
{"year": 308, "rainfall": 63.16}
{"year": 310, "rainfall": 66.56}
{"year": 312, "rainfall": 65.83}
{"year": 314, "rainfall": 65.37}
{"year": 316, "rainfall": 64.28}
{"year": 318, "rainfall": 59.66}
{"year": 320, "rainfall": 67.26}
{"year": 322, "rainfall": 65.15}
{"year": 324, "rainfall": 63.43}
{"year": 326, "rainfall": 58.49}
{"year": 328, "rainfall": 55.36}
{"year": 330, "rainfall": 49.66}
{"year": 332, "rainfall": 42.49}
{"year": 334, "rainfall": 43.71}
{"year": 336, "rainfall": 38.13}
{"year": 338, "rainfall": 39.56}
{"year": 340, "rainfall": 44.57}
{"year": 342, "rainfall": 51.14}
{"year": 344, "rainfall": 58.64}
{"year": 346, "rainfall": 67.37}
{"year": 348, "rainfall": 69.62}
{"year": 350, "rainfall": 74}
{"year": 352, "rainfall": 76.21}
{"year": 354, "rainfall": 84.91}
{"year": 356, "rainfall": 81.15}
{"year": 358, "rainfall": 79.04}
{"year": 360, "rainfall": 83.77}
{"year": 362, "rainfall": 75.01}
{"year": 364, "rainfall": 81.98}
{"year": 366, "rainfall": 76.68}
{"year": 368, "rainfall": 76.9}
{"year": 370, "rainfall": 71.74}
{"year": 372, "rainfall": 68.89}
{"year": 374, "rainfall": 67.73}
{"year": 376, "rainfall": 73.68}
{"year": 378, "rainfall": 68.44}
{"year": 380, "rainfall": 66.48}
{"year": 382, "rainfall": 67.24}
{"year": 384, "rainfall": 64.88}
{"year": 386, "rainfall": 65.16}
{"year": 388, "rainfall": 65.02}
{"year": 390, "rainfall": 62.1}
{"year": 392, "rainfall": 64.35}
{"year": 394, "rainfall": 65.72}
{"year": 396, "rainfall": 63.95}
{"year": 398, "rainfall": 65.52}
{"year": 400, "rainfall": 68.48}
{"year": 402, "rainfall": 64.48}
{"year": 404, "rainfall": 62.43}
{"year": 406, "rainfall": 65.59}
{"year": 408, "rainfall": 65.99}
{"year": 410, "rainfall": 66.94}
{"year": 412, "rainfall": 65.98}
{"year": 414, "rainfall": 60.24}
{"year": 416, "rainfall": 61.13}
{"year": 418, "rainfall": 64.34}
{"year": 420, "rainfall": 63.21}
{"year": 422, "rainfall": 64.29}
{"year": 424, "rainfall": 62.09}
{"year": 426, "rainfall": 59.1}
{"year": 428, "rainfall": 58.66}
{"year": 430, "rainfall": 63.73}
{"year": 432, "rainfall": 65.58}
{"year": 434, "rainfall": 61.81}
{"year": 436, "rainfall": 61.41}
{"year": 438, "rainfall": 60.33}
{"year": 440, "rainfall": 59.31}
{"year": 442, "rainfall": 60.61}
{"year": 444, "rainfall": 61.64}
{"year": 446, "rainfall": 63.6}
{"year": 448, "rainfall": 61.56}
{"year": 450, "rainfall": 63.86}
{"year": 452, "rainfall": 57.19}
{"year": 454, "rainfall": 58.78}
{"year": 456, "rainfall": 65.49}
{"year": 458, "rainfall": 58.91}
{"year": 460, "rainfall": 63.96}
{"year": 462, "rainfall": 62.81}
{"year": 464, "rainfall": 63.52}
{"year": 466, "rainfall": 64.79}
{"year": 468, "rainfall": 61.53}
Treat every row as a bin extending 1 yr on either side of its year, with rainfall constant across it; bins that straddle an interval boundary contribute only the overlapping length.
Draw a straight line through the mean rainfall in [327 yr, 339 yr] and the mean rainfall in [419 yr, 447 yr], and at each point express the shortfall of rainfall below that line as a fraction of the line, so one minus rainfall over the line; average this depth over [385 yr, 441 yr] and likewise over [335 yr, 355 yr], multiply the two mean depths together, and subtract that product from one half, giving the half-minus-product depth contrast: 0.47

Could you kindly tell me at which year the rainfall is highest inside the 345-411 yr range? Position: 354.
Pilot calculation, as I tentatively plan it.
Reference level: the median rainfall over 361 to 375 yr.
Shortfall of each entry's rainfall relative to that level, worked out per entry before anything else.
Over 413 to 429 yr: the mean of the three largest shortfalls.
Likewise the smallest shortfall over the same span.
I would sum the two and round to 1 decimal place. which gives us 26.3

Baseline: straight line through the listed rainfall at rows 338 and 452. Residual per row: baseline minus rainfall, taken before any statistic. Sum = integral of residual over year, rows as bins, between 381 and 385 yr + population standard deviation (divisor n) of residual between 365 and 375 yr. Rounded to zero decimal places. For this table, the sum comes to -74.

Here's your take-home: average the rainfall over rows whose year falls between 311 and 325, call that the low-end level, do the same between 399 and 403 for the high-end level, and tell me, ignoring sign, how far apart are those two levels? 2.1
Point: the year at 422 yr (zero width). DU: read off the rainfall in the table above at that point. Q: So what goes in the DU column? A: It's 64.29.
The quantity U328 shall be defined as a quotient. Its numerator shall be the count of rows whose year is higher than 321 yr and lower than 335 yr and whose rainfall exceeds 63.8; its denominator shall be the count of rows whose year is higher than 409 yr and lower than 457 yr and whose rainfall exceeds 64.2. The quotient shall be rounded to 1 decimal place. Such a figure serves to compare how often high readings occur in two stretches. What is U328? 0.2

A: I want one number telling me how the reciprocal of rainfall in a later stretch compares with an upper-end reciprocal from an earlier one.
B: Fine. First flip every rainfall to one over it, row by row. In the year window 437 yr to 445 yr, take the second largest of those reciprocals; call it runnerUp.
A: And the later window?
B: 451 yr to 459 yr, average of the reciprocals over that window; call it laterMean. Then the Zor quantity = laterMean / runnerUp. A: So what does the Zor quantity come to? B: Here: 1.01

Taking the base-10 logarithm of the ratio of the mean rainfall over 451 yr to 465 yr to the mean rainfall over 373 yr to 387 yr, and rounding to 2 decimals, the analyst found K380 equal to -0.04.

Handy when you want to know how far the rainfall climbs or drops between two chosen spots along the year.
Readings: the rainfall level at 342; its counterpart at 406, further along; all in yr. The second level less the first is 14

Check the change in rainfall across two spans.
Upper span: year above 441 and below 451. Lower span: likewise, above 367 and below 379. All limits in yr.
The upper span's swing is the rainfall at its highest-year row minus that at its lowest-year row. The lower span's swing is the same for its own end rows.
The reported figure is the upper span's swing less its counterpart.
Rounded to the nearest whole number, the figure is 12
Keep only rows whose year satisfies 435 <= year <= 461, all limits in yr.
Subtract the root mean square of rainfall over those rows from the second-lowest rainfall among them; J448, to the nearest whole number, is -3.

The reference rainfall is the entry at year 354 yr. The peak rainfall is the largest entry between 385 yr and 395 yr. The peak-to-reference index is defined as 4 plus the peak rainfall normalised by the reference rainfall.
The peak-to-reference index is 4.77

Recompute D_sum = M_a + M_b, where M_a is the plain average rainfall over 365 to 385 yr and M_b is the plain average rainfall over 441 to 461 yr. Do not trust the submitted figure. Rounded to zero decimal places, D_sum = 132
